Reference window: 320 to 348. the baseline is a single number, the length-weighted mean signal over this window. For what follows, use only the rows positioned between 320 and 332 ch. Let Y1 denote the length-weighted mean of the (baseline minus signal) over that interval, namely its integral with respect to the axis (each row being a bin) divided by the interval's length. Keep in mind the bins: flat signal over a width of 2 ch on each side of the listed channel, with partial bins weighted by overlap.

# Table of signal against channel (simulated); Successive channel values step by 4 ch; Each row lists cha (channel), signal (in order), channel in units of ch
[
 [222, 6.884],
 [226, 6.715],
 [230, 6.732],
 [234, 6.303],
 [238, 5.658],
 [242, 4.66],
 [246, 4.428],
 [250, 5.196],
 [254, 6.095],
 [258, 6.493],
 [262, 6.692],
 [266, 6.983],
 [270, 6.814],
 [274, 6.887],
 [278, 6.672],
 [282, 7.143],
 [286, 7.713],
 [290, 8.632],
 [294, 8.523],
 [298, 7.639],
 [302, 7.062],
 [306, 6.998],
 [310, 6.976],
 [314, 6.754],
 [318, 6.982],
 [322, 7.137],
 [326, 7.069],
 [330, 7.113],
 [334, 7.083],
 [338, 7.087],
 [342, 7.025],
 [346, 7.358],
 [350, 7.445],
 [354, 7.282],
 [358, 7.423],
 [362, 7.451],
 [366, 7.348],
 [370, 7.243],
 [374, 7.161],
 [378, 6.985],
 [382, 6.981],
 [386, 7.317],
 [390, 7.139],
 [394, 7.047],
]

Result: 0.0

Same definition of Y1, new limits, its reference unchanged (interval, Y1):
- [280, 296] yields -0.9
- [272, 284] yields 0.2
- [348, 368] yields -0.3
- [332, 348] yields 0.0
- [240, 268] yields 1.3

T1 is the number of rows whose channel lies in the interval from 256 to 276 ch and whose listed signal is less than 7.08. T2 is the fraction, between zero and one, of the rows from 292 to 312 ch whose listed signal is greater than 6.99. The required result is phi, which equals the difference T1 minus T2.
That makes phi 4.2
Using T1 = 5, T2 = 0.80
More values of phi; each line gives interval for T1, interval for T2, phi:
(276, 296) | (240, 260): 1.0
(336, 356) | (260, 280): 1.0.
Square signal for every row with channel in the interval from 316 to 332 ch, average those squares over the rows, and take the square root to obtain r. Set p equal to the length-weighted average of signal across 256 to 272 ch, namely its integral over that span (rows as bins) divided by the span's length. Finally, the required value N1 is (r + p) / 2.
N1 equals 6.91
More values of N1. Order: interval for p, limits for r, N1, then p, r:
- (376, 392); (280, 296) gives 7.57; 7.11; 8.03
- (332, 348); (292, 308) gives 7.36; 7.14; 7.58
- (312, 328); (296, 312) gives 7.08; 6.99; 7.17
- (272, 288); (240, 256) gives 6.12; 7.10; 5.13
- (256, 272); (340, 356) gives 7.01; 6.75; 7.28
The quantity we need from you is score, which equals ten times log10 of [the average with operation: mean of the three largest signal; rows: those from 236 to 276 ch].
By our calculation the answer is 8.39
